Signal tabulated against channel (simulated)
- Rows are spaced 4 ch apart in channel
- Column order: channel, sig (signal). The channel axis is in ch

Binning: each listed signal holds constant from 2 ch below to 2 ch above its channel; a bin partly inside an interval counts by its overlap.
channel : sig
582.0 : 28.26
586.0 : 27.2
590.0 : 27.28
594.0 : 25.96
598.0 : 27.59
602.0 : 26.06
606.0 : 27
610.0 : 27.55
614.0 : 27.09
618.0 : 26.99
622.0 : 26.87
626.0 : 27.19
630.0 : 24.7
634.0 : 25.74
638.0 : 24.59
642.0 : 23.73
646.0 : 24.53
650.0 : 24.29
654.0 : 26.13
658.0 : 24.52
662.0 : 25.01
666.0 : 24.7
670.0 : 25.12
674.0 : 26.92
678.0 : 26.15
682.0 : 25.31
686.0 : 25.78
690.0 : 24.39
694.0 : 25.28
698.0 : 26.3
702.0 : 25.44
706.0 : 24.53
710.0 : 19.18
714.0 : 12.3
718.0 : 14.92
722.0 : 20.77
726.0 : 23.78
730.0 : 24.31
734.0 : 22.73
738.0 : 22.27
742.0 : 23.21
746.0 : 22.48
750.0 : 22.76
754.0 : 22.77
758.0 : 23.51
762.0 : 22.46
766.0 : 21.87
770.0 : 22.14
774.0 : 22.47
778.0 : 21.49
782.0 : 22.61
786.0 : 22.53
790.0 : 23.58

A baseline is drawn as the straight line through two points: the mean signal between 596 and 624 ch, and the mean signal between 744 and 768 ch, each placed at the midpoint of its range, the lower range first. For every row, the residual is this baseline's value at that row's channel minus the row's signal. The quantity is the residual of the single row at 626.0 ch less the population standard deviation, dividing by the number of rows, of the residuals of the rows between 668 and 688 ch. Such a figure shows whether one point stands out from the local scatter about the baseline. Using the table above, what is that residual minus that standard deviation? -1.3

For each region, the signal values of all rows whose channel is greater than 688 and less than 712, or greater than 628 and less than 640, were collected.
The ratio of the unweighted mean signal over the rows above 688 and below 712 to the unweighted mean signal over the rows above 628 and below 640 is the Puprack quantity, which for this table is 0.97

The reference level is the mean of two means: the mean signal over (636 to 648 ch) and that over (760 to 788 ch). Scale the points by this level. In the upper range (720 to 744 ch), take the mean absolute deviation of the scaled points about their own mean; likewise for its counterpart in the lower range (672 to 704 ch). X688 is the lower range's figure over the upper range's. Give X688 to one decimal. 0.6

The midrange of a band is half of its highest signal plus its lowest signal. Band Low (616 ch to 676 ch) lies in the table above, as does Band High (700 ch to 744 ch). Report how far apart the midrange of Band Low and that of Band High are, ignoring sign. 6.59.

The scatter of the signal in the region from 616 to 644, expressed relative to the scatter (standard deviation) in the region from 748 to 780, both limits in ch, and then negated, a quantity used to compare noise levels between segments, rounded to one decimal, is -2.2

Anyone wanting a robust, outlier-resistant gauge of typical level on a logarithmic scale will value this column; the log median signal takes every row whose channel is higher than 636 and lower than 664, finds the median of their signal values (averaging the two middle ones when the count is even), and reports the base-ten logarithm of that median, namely 1.39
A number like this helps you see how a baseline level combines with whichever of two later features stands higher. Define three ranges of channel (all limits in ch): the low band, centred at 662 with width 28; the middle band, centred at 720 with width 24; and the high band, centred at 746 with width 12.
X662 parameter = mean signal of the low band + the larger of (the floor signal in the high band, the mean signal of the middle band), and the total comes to 47.7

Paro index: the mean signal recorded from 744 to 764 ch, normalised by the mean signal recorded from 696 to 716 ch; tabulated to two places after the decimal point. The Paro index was 1.06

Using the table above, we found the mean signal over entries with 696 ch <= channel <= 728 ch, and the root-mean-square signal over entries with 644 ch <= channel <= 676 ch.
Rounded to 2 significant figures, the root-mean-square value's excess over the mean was 4.3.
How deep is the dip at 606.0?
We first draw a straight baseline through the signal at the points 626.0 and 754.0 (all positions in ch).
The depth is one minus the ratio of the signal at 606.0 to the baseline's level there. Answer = 0.032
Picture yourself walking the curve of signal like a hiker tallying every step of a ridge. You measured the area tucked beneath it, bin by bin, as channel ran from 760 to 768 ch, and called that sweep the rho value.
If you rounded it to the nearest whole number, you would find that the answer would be 177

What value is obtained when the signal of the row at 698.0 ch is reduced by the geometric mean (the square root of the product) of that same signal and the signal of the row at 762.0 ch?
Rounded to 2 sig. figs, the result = 2.0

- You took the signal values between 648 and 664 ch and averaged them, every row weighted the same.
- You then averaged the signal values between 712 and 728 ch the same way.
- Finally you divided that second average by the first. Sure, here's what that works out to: 0.718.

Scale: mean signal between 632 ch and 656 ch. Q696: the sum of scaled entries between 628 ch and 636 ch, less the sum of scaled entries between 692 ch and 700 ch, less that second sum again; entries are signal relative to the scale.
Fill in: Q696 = -2.1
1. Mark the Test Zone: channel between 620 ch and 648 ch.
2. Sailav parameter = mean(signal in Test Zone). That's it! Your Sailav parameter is 25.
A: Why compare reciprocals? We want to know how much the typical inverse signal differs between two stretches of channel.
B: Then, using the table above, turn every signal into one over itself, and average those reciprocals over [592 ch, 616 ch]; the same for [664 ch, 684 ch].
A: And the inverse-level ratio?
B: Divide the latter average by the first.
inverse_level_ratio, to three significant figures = 1.05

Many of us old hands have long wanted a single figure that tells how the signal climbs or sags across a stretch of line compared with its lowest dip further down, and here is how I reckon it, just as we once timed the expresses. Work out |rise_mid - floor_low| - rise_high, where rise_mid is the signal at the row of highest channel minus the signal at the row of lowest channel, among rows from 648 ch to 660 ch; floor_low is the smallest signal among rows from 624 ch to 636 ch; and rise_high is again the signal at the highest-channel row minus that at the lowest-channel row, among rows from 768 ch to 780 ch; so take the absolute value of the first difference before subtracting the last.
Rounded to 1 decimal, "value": 25.1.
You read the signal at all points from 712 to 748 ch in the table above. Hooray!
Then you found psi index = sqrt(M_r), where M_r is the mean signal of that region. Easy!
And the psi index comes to 4.6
